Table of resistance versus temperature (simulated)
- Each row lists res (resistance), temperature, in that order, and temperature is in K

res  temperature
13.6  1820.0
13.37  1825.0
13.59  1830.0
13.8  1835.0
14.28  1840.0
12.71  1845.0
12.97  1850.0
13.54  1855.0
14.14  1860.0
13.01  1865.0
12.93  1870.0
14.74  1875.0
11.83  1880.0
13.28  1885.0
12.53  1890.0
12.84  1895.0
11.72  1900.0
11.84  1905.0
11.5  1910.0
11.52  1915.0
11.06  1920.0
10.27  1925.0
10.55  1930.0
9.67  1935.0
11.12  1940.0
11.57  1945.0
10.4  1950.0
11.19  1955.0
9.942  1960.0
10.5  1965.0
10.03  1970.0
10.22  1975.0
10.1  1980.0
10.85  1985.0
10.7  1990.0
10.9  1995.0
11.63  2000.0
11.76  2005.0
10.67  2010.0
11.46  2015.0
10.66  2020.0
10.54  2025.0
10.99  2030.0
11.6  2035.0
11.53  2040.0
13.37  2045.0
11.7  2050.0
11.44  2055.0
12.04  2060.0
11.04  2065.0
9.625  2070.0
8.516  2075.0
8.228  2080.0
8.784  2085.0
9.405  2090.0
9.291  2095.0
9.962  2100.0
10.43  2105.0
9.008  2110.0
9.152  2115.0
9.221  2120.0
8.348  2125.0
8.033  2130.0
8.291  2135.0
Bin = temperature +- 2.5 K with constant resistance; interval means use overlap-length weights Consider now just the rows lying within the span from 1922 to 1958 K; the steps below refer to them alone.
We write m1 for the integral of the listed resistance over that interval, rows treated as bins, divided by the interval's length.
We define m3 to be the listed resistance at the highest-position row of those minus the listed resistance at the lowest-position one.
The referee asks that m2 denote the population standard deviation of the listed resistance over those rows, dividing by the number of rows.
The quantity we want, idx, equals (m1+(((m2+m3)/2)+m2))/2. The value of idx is 6.0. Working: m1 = 10.7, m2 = 0.60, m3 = 0.9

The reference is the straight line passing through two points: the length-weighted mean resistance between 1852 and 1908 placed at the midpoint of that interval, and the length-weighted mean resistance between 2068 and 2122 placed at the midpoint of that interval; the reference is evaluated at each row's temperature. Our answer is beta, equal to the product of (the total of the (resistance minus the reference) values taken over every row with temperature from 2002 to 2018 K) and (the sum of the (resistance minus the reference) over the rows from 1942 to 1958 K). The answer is -4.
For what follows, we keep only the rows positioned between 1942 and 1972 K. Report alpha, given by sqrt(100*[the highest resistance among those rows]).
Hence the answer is 34.0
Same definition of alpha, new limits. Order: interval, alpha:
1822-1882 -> 38.4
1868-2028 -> 38.4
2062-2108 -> 33.2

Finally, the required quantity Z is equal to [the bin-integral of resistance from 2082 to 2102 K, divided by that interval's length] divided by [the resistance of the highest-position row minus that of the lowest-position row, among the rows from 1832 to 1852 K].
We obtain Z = -11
